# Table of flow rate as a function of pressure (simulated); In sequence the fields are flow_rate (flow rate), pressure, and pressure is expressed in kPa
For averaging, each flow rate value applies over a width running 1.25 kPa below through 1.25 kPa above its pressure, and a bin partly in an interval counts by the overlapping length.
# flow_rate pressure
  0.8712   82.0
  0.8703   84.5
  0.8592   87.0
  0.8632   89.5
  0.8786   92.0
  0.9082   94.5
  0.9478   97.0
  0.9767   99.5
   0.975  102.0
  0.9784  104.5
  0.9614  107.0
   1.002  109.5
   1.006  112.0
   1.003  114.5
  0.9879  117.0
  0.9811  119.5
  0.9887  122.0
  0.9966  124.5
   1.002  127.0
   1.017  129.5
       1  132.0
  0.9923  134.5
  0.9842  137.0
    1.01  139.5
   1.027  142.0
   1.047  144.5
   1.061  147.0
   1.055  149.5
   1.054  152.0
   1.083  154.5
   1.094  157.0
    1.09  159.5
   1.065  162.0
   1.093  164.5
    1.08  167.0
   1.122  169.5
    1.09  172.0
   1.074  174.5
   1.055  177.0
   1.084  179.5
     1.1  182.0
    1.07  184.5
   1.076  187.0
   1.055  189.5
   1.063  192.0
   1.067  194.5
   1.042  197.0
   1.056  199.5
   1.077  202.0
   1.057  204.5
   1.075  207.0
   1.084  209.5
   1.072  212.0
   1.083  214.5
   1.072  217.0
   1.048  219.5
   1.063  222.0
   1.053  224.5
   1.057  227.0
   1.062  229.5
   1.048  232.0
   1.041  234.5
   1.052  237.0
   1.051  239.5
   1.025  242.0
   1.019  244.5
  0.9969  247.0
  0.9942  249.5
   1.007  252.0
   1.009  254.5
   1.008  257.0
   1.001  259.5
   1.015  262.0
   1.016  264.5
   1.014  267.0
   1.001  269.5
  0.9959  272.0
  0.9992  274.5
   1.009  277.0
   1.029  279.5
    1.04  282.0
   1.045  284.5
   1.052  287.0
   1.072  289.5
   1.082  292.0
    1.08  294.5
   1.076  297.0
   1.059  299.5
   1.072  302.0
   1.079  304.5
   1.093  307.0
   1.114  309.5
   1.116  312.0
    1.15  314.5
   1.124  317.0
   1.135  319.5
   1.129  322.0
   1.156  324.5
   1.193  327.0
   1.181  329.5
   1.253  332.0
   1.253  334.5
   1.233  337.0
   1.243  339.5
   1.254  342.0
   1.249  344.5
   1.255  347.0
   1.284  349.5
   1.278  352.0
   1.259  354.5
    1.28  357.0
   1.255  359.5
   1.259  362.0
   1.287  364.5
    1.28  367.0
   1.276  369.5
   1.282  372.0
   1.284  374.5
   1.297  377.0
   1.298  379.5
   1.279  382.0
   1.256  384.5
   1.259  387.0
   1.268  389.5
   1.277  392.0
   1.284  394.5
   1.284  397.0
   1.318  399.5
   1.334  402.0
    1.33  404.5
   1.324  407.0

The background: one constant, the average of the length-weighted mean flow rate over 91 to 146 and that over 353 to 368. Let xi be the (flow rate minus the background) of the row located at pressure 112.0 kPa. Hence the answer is -0.12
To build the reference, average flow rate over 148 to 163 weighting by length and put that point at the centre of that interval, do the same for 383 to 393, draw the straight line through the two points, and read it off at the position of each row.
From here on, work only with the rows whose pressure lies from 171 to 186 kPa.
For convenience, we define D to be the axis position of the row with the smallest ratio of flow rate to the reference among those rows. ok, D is 177.0 kPa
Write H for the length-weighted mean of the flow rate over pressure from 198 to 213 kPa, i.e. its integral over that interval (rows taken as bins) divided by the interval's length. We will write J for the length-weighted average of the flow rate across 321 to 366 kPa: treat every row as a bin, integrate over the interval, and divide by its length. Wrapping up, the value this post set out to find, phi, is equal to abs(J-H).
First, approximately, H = 1.07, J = 1.24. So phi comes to 0.17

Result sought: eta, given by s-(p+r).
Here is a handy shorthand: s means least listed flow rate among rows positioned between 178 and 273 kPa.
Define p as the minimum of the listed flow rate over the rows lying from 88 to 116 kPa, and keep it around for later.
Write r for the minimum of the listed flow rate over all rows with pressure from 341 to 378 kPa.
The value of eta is -1.12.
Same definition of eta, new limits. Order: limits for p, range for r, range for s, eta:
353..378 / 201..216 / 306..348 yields -1.22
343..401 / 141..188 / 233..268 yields -1.28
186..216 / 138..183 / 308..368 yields -0.94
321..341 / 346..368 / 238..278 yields -1.39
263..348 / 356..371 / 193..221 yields -1.21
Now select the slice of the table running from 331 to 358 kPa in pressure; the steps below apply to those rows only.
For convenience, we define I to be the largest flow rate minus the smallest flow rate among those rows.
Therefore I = 0.051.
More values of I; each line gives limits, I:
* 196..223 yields 0.042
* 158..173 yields 0.057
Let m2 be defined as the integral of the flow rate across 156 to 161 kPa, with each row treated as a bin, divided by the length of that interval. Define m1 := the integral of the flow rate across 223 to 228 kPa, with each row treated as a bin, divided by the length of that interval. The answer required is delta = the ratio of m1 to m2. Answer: 0.97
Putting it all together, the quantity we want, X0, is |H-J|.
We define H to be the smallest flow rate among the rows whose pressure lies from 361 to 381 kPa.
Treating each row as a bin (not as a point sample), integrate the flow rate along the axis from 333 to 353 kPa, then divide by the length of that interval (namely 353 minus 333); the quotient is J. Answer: 0.00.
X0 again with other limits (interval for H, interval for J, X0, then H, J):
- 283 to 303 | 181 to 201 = 0.02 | 1.045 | 1.07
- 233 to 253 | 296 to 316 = 0.10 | 0.9942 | 1.10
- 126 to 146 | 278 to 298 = 0.07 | 0.9842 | 1.06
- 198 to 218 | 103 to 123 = 0.07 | 1.056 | 0.99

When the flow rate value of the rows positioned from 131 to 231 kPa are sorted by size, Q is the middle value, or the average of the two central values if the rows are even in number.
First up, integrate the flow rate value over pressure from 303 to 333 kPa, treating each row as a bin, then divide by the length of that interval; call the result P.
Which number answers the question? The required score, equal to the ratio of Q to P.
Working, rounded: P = 1.142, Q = 1.06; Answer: 0.93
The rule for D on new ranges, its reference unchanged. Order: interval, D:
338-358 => 339.5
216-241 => 234.5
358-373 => 359.5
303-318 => 304.5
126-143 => 137.0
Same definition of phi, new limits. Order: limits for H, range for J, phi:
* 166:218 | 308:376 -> 0.15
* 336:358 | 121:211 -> 0.20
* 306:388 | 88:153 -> 0.24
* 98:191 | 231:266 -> 0.02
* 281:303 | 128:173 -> 0.01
